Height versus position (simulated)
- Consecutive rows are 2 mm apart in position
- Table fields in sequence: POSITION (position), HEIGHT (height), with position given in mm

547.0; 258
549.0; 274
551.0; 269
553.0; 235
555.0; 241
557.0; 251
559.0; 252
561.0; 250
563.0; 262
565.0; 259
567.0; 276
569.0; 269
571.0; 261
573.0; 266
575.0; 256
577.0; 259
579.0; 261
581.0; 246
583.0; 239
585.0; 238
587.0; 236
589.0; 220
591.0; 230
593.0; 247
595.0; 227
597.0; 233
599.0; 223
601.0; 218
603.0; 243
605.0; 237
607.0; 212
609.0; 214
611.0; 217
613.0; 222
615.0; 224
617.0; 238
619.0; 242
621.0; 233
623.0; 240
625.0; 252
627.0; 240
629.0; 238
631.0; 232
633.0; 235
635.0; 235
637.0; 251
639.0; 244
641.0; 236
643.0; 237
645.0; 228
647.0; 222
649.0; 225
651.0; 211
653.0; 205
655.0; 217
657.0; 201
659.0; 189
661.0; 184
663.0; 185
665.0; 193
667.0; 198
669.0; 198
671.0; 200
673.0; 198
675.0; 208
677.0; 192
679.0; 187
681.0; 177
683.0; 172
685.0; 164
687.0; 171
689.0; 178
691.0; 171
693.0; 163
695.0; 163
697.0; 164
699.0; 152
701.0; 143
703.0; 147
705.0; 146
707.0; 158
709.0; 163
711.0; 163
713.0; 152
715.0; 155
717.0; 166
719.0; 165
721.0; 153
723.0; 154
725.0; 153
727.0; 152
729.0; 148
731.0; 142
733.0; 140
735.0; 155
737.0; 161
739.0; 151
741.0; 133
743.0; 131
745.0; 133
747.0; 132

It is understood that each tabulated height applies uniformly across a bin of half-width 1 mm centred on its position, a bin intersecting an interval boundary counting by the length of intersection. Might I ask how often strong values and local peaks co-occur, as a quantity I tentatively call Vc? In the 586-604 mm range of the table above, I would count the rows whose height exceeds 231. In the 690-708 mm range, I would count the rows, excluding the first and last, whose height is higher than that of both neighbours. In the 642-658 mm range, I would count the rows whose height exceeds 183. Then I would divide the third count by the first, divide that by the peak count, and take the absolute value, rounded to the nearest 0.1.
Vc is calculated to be 1.0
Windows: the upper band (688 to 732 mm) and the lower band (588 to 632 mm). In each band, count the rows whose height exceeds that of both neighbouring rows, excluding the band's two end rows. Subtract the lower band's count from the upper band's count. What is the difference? -1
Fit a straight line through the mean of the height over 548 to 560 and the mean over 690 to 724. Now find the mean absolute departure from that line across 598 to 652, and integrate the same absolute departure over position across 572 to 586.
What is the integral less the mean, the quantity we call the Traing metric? 175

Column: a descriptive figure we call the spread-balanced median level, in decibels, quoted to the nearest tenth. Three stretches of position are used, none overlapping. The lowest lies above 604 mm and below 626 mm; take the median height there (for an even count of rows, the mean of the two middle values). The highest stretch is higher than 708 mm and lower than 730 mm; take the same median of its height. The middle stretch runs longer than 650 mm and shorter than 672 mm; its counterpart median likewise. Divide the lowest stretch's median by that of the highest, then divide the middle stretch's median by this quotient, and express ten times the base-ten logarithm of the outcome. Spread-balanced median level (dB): 21.2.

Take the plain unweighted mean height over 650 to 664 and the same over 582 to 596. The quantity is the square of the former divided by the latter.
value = 169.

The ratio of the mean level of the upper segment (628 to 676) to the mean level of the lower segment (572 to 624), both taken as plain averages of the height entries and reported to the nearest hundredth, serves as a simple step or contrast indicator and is 0.92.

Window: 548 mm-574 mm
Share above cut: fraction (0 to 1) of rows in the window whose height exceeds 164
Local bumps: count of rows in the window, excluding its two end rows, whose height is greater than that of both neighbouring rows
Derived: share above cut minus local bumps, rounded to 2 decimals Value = -2.00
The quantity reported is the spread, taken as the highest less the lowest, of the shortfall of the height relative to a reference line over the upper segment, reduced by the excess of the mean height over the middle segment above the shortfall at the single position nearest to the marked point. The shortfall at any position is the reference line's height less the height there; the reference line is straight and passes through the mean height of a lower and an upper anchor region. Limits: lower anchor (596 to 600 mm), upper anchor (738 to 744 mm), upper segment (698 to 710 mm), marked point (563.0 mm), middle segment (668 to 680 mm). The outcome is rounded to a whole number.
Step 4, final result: -184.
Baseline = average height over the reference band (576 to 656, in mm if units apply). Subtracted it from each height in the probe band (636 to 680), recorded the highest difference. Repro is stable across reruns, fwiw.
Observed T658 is 18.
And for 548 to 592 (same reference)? 43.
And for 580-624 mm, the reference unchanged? 14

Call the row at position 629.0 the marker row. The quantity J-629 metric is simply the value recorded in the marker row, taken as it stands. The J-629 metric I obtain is 238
